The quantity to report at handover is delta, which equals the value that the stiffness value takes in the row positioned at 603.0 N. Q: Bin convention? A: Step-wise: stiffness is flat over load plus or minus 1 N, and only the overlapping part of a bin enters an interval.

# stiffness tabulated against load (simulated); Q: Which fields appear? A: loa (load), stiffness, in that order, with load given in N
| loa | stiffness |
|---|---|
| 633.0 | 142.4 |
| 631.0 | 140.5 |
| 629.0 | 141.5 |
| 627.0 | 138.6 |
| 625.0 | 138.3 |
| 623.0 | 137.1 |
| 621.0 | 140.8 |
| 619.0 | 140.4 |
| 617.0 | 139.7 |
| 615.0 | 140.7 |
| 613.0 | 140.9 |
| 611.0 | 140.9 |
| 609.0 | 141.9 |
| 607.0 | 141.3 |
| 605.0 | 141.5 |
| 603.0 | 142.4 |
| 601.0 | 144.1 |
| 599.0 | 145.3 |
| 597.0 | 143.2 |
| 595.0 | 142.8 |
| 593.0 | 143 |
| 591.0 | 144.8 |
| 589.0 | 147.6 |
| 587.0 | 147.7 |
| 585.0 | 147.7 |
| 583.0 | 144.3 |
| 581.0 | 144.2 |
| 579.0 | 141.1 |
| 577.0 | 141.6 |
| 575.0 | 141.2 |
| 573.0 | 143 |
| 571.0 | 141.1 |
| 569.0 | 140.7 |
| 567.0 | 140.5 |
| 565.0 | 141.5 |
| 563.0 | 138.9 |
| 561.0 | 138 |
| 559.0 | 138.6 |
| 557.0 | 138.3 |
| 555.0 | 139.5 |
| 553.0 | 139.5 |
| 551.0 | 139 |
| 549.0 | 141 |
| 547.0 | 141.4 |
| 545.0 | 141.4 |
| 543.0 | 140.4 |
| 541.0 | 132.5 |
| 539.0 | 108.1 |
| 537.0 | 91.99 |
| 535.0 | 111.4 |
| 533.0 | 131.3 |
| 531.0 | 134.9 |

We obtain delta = 142.4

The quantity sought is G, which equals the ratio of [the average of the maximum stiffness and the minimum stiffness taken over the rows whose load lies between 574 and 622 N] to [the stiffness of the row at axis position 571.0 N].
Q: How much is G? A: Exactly 1.02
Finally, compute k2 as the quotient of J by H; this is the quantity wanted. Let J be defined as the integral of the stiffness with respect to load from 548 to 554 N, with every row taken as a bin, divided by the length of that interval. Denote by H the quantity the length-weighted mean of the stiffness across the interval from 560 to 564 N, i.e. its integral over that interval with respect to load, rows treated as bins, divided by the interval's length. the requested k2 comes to 1.010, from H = 138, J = 140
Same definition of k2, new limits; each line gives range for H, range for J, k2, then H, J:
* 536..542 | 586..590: 1.332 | 111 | 148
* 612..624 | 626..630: 1.001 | 140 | 140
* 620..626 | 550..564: 1.001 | 139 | 139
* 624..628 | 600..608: 1.028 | 138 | 142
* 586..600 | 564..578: 0.976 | 145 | 141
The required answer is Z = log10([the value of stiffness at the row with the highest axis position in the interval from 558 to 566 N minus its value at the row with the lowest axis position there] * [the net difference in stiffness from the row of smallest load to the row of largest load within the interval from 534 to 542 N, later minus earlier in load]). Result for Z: 1.8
